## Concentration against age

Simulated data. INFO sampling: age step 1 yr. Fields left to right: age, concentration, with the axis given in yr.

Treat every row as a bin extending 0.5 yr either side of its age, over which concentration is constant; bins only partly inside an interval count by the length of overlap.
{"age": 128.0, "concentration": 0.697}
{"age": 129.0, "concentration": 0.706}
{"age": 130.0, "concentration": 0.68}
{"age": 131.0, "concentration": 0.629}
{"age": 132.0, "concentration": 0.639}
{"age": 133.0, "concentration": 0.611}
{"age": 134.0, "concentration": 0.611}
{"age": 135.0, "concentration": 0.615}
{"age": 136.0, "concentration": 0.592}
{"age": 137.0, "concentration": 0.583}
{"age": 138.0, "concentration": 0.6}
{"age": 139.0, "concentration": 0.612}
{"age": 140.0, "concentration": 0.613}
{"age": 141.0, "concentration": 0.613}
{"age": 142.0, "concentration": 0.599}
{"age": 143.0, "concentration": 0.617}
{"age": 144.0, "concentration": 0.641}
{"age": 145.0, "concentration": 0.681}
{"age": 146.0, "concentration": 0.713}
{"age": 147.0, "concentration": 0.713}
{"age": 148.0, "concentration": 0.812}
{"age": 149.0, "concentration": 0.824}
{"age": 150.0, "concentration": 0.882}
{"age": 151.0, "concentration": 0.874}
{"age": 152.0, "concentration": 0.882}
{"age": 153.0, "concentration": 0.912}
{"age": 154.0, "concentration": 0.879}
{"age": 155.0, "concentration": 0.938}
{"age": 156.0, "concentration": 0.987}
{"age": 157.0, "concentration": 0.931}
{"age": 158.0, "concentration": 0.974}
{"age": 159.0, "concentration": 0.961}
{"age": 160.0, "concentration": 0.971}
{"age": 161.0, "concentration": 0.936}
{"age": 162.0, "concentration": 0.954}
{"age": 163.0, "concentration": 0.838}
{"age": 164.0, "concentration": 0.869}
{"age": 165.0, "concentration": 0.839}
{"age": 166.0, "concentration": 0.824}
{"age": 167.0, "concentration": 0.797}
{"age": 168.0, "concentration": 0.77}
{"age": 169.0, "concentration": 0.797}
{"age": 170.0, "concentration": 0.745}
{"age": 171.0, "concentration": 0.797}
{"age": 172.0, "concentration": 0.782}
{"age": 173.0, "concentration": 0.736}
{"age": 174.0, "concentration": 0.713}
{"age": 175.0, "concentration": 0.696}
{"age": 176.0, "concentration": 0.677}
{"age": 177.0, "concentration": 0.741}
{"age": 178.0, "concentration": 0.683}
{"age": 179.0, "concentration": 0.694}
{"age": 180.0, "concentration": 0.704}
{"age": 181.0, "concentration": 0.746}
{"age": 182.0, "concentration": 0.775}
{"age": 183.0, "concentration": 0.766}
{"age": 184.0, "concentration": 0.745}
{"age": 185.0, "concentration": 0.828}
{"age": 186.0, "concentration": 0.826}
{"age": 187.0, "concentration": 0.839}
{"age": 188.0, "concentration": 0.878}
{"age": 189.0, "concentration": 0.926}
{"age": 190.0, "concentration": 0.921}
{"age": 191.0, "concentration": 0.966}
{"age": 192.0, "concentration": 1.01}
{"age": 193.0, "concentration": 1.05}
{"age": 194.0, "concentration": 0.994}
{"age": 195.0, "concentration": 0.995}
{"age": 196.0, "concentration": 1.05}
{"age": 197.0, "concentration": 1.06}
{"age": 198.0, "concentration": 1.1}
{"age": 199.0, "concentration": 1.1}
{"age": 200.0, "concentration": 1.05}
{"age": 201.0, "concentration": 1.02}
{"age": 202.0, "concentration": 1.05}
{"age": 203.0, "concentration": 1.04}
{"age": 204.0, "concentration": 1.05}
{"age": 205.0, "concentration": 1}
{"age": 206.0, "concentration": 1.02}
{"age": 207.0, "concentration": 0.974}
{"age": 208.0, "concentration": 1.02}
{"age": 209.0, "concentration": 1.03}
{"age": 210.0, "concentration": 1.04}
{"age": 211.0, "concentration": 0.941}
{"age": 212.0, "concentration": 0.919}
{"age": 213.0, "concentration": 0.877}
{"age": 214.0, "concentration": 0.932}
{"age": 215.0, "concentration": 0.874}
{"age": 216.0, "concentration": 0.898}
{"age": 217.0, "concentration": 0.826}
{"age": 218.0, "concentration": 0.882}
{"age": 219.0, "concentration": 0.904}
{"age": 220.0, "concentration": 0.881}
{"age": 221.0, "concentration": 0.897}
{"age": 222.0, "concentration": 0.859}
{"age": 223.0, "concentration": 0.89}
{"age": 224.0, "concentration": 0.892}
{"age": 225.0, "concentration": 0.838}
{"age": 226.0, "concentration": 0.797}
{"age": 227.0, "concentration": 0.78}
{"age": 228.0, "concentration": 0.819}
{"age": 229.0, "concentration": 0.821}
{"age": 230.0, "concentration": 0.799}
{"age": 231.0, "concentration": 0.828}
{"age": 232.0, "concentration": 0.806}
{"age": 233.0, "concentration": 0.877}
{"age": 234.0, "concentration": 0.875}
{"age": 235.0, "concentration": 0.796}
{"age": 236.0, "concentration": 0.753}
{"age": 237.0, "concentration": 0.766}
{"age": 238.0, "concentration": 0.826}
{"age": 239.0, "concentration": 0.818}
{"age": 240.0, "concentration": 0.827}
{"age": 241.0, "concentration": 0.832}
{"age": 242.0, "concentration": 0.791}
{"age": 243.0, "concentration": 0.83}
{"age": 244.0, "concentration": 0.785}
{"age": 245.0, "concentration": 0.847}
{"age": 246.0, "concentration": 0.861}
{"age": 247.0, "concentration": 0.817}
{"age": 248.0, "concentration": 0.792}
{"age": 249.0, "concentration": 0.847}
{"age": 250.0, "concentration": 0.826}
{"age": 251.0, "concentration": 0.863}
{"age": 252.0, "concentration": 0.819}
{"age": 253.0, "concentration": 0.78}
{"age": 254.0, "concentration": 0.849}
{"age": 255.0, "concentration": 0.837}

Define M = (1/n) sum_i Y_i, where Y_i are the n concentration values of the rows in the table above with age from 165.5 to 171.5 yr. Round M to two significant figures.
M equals 0.79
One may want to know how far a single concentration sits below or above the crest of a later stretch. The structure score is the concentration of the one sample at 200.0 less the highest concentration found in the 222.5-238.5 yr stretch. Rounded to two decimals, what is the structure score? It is 0.16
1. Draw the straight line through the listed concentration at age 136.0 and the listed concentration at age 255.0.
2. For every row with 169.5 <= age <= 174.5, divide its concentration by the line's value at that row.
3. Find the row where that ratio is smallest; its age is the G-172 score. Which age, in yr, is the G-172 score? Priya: 174.0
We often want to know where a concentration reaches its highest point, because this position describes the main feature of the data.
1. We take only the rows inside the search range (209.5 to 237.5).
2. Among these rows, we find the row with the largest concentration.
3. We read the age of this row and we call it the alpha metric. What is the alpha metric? 210.0 yr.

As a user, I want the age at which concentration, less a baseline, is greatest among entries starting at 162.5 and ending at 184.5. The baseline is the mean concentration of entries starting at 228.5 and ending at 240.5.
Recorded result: 164.0 yr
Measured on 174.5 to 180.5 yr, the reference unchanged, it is 177.0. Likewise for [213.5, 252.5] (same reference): 214.0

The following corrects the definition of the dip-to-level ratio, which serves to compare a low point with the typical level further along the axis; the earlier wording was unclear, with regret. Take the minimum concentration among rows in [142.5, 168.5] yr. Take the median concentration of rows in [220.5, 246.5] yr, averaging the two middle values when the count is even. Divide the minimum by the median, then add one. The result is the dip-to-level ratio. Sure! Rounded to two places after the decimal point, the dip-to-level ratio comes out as 1.75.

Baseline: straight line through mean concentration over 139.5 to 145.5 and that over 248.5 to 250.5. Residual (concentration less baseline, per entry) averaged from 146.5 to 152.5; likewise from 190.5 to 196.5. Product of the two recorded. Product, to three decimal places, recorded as 0.054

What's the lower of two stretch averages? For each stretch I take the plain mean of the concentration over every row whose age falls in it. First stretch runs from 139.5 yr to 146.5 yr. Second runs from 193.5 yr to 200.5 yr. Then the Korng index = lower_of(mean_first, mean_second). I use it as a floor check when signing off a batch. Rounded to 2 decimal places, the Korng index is 0.64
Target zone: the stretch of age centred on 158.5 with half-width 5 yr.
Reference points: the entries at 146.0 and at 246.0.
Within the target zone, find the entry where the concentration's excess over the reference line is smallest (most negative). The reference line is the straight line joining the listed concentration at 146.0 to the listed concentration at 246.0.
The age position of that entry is 163.0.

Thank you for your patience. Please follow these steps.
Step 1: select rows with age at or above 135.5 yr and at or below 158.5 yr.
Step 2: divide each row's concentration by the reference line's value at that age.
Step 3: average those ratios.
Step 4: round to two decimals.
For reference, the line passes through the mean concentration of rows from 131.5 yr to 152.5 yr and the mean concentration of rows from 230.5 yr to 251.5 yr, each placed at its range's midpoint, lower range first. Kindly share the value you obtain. 1.10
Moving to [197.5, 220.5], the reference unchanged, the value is 1.26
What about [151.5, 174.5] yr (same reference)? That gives 1.21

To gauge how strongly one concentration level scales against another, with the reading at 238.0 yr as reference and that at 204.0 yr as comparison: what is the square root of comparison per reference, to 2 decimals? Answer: 1.13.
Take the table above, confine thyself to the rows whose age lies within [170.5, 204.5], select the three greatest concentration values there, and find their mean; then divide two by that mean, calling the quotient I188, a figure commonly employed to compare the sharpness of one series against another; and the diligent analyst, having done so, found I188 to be 1.84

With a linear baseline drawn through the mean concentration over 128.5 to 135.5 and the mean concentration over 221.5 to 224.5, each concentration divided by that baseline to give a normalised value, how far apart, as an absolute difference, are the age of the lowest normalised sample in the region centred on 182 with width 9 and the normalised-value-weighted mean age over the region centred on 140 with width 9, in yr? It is 38.0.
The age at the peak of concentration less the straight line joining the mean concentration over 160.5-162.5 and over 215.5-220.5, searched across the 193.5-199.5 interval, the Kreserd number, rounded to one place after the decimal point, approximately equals 199.0 yr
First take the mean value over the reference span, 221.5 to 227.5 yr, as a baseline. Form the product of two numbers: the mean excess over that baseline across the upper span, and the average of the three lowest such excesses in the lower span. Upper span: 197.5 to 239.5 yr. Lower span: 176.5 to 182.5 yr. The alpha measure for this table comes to -0.010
